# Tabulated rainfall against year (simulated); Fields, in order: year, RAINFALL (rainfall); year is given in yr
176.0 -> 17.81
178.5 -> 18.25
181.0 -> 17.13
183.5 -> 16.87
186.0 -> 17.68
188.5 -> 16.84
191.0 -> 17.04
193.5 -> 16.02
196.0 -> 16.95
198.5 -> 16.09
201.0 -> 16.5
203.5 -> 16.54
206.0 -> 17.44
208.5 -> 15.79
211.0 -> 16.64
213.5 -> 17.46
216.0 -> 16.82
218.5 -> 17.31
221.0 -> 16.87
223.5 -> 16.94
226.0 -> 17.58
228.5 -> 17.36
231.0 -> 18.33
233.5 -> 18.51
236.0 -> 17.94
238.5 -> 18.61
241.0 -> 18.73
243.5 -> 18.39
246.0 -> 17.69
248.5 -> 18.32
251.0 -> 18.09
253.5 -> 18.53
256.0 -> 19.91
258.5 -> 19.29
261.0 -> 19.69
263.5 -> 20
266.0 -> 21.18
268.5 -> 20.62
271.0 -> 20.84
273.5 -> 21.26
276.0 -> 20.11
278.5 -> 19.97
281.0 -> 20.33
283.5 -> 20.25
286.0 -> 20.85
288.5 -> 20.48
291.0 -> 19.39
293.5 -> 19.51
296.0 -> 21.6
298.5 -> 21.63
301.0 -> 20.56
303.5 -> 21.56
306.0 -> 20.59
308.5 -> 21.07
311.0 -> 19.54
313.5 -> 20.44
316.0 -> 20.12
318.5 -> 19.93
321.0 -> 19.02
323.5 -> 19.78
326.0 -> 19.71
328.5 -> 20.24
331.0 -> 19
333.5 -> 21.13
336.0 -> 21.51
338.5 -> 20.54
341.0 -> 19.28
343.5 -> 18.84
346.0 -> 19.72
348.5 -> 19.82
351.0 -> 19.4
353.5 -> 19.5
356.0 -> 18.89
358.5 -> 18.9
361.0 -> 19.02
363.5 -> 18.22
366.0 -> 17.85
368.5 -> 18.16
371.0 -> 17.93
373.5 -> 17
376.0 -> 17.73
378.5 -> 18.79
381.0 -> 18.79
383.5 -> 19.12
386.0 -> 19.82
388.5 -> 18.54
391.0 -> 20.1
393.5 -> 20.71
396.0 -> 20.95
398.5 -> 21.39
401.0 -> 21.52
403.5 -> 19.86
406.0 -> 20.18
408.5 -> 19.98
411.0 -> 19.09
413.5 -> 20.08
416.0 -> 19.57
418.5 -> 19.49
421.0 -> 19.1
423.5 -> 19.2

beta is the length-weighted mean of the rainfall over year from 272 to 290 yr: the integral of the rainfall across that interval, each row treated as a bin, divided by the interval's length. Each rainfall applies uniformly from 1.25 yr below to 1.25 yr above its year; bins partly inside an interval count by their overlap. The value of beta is 20.5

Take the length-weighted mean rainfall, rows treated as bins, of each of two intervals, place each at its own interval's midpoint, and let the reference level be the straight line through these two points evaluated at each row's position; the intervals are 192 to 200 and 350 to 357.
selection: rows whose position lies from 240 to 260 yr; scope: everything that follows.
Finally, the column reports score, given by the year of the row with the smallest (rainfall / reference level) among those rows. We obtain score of 246.0 yr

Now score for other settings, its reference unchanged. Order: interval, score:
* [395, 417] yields 411.0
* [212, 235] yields 221.0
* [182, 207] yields 198.5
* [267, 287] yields 278.5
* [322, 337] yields 331.0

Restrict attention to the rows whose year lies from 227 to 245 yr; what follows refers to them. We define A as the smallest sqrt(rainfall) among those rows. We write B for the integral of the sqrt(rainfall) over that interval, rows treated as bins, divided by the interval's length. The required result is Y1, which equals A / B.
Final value 0.975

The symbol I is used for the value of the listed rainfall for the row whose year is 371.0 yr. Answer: 17.93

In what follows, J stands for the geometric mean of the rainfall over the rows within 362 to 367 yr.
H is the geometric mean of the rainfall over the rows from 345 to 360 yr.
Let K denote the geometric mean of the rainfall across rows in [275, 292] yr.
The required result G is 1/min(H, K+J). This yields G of 0.052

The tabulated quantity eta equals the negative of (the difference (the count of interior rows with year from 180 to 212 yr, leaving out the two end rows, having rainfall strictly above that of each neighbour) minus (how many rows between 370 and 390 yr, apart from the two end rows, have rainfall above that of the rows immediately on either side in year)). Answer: -3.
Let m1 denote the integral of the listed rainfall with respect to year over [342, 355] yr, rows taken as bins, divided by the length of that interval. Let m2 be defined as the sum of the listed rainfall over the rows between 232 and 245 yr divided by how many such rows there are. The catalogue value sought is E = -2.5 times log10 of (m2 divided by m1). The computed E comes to 0.06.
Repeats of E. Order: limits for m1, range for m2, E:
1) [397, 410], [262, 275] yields -0.01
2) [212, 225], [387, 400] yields -0.19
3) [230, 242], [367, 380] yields 0.03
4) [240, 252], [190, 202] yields 0.11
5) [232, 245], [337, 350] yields -0.07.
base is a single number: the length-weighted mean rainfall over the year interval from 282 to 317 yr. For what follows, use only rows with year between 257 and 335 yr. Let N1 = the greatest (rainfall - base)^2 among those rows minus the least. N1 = 2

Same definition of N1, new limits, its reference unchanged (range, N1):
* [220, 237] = 9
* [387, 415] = 4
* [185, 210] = 14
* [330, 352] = 3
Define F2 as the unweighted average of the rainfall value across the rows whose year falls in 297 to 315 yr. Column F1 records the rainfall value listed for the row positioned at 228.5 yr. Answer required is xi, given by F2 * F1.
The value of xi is 361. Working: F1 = 17.36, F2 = 20.8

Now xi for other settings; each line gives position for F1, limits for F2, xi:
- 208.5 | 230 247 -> 289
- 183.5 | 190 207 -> 281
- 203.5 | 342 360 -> 319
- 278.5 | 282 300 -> 410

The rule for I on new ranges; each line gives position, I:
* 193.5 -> 16.02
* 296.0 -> 21.6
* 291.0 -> 19.39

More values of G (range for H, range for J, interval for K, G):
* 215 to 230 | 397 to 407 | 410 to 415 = 0.058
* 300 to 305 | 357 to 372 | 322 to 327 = 0.047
